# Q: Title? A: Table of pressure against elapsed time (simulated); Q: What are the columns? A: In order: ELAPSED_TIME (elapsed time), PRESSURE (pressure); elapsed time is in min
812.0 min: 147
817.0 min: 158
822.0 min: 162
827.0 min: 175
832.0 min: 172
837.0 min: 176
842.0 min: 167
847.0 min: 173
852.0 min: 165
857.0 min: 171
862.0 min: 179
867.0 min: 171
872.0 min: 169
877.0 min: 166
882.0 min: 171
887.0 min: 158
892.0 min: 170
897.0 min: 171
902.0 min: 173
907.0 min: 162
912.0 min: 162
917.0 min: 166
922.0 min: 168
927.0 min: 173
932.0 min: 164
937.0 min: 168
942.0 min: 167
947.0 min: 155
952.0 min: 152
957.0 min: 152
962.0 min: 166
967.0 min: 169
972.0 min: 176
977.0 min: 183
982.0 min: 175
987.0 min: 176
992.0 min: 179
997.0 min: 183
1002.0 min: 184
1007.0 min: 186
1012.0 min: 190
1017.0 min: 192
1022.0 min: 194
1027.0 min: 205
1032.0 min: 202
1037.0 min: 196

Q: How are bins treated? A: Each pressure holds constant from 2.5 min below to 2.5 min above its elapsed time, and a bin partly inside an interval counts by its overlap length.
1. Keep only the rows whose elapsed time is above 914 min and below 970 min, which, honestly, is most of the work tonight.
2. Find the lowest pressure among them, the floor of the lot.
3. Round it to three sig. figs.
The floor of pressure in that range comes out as 152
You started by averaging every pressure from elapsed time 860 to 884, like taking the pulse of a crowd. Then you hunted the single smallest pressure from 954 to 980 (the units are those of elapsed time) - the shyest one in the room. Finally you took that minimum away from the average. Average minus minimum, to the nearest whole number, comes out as 19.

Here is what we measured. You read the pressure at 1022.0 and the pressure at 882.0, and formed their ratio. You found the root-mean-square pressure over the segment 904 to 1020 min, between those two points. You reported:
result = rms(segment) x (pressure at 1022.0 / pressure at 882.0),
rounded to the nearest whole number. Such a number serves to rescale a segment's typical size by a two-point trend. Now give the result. 195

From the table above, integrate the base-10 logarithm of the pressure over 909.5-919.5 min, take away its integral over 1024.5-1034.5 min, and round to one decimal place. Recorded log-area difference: -0.9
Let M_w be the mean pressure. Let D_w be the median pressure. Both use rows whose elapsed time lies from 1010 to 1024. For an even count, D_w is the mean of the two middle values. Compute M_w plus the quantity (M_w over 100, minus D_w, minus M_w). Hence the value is -190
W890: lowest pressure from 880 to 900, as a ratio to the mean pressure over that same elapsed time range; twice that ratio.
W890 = 1.89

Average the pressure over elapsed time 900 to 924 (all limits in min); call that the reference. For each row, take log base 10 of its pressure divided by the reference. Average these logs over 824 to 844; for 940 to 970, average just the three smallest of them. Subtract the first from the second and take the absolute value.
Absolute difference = 0.052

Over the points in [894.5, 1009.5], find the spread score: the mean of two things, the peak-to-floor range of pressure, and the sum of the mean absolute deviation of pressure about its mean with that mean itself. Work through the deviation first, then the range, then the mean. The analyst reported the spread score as 106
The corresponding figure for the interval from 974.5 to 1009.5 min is 98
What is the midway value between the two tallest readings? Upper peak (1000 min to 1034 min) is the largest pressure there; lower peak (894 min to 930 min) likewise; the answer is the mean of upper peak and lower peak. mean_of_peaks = 189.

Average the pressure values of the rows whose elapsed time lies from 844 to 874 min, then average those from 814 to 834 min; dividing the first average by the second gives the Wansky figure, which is 1.03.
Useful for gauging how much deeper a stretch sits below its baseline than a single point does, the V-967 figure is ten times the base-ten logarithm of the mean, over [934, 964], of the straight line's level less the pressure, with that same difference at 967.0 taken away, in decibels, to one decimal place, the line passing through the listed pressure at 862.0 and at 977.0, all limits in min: 9.2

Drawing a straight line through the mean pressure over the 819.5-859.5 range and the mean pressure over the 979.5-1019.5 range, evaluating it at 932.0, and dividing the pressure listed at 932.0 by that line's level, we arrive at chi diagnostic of 0.92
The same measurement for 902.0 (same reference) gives 0.99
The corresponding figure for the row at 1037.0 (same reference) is 1.05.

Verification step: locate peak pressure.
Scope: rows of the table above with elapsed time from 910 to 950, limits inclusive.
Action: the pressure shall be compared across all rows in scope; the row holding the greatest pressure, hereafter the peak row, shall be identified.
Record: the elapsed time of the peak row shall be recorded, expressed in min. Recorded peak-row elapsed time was 927.0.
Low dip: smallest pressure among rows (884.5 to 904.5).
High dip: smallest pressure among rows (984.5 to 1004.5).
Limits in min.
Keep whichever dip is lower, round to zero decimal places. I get 158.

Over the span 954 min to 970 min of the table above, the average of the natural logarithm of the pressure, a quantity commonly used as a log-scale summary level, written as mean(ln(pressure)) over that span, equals 5.09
